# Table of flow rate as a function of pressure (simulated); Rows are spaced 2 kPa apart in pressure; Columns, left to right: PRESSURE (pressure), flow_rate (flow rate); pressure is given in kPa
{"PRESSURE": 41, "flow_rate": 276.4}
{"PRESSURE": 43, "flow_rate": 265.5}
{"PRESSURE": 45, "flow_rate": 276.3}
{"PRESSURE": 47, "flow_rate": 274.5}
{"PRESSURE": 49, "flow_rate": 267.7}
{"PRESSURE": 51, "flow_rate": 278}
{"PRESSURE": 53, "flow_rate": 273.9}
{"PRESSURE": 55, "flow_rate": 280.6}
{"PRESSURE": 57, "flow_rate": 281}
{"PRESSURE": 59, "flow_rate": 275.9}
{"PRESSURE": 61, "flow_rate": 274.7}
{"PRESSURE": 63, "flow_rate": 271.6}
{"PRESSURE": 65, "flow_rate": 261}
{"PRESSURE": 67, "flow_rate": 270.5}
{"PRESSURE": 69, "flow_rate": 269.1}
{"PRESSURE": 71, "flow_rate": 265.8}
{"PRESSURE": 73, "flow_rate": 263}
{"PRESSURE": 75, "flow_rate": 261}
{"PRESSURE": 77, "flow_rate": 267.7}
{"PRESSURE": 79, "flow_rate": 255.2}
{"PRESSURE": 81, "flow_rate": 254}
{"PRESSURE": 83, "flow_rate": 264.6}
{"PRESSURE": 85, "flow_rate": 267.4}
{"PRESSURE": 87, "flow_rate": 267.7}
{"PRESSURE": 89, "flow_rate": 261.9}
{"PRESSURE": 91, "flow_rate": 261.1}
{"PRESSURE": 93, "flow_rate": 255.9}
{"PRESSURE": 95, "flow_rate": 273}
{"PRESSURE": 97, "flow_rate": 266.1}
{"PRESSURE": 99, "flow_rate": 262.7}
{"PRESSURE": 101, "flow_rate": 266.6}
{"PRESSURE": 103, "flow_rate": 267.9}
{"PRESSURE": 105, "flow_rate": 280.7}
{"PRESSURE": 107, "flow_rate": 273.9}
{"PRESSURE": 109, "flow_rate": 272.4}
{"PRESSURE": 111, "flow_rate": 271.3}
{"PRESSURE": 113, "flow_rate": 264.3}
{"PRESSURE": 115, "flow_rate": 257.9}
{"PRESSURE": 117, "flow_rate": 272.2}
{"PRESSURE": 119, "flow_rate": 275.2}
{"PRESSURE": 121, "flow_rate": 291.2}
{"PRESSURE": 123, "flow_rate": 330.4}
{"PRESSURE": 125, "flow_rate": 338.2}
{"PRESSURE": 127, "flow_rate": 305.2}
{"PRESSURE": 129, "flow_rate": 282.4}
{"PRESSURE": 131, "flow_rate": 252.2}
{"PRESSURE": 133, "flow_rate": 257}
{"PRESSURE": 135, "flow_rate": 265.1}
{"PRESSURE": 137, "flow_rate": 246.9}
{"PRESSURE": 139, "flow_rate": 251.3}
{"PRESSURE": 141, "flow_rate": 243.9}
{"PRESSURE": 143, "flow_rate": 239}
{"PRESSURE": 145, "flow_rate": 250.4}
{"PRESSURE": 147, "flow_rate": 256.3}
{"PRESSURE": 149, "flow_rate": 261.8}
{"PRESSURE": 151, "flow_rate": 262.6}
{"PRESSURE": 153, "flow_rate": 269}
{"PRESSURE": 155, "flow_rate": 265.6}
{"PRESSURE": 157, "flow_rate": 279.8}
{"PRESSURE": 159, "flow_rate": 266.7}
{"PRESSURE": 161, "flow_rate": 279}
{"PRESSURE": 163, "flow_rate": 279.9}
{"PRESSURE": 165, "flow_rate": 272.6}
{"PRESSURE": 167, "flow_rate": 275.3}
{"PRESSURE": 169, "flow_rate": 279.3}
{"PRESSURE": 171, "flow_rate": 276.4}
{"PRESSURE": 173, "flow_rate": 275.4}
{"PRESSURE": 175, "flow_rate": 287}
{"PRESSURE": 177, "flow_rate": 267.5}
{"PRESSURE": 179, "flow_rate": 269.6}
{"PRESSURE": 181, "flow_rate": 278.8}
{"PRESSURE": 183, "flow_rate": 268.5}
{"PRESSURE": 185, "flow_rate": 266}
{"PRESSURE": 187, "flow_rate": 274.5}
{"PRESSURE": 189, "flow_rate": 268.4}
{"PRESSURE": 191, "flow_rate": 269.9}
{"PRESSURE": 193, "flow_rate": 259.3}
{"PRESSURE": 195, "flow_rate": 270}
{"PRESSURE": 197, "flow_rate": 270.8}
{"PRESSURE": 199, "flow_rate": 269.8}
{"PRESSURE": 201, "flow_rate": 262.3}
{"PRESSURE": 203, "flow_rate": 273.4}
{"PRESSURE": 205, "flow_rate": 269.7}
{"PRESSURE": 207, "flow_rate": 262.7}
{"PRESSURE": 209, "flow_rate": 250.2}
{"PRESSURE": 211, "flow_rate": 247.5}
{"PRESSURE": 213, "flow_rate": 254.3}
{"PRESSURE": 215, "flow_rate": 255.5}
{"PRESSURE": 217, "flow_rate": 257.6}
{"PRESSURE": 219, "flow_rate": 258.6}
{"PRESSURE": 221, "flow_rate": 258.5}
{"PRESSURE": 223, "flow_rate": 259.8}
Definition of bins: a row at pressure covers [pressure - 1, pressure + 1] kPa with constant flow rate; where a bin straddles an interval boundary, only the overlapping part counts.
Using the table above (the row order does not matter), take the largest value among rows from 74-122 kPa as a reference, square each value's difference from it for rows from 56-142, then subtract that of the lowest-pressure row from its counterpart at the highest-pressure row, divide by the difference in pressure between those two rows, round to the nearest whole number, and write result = 25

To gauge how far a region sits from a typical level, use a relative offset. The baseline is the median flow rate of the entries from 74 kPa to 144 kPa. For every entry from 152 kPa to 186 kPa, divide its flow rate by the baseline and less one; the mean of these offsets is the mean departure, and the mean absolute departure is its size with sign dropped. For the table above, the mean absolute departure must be 0.0293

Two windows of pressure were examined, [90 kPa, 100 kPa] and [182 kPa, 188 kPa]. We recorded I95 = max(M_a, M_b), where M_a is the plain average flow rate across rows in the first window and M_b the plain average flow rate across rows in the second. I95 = 270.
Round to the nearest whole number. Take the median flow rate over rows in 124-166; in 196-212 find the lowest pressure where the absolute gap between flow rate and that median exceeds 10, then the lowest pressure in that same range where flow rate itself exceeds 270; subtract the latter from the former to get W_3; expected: 12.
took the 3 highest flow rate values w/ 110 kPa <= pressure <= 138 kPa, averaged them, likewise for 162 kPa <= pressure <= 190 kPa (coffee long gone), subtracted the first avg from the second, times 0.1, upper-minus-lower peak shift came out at -4.3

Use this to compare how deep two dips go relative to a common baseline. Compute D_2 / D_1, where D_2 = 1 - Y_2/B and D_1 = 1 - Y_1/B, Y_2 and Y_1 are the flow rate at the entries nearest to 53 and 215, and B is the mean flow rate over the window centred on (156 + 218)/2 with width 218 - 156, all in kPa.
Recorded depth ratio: -0.4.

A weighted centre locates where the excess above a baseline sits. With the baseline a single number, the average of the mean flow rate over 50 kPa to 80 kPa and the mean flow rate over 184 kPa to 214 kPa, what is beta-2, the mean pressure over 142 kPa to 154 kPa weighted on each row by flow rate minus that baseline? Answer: 145.0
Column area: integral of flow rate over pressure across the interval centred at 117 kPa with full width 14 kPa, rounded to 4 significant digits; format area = 3925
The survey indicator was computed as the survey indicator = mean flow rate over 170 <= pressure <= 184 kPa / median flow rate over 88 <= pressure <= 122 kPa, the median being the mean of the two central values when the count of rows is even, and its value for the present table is 1.03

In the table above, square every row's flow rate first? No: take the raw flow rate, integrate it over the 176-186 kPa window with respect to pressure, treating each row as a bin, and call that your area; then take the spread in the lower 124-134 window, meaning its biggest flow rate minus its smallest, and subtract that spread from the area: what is 2615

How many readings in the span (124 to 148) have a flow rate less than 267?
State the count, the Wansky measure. 9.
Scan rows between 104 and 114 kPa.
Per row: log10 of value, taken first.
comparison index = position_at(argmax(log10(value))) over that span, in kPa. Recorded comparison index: 105 kPa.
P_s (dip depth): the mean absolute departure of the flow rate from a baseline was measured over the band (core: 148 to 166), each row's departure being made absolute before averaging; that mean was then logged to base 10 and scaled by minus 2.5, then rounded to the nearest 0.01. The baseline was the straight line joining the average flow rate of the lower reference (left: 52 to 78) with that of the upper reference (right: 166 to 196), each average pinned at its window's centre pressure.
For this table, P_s -2.00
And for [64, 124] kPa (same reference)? -2.32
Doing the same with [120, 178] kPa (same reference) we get -3.02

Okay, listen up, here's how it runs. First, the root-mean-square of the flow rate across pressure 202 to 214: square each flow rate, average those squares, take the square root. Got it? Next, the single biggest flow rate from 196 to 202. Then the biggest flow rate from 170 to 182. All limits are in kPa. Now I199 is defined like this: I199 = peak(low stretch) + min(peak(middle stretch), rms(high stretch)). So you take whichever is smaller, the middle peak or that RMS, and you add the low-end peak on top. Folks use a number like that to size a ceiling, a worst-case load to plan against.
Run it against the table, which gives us 547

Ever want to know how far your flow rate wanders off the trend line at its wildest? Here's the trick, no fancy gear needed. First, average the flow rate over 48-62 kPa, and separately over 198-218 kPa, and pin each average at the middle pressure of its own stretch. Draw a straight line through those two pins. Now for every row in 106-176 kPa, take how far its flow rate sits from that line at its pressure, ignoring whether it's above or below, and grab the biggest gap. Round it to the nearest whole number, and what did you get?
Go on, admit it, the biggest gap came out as 69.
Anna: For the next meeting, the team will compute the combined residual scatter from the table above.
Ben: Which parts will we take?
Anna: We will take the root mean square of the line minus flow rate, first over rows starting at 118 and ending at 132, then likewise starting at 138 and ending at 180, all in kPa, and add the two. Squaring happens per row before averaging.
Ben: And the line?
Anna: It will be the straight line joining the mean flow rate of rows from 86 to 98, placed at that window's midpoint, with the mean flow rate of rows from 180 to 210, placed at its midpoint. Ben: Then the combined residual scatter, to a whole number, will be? 54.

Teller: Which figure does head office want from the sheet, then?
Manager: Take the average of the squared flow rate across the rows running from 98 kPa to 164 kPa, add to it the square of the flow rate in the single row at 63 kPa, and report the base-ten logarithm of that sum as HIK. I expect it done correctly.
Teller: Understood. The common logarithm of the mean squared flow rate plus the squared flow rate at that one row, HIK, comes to 5.17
